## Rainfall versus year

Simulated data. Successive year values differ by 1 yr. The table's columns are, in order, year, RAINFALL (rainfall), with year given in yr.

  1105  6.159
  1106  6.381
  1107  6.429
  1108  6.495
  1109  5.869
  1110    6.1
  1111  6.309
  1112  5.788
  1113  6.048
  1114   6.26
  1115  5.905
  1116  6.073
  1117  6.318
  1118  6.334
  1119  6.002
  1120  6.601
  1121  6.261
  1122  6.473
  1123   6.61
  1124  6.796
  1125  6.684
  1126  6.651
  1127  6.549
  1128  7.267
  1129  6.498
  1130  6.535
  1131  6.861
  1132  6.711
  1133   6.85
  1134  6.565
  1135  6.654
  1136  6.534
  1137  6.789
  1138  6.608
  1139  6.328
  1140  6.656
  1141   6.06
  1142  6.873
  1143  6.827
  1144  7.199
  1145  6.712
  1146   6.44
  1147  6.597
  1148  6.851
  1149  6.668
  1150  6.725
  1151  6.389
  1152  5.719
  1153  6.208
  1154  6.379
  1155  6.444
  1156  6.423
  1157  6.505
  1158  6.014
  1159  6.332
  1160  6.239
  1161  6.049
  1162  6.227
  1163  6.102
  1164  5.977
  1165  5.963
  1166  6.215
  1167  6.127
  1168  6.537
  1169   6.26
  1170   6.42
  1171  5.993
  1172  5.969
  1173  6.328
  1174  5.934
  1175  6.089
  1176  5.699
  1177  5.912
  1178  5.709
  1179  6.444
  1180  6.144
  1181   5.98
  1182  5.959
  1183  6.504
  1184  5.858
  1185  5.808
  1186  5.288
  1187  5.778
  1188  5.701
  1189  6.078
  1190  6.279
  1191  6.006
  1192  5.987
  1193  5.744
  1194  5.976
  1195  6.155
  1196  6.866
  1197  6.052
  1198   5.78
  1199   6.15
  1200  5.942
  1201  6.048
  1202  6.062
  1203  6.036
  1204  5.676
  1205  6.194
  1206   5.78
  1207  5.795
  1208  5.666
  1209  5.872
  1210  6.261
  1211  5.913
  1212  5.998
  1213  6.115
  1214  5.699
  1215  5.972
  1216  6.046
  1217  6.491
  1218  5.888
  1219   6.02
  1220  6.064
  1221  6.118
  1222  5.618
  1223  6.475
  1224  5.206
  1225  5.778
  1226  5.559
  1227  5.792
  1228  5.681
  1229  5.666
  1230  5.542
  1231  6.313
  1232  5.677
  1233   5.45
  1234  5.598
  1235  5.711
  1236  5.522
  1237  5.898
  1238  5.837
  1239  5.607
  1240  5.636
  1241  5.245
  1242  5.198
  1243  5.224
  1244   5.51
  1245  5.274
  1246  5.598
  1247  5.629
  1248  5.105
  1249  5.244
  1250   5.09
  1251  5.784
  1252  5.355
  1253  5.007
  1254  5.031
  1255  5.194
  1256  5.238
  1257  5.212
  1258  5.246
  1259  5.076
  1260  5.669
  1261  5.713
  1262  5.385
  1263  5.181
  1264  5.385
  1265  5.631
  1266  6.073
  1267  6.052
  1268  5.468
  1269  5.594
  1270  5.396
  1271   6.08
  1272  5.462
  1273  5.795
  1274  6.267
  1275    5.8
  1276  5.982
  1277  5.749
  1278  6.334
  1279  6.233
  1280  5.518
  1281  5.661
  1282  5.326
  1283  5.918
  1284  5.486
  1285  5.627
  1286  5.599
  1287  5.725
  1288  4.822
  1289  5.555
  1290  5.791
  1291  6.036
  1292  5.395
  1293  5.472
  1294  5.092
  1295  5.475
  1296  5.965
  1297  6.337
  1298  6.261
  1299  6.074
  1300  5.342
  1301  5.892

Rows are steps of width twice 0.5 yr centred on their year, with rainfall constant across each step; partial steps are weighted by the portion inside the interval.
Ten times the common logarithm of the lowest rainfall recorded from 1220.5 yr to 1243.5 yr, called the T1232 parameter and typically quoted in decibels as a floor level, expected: 7.16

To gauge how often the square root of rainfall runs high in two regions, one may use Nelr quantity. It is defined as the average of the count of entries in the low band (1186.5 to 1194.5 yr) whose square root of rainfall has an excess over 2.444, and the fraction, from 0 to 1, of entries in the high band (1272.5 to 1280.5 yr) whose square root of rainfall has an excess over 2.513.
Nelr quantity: 2.6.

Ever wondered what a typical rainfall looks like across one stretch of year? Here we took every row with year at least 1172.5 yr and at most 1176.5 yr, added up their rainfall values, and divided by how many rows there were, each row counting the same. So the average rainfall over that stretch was 6.0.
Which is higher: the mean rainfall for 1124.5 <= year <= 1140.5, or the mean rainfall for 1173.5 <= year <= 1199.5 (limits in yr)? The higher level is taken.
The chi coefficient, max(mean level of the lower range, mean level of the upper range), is 6.7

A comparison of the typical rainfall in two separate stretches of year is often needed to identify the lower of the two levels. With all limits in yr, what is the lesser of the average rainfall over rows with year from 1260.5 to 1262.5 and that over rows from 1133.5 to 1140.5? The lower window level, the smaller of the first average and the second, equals 5.5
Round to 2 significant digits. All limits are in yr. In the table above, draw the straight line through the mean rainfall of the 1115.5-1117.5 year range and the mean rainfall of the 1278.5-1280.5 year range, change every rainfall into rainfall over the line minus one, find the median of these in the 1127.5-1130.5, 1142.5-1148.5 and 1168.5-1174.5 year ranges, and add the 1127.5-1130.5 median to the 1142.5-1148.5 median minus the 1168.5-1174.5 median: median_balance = 0.16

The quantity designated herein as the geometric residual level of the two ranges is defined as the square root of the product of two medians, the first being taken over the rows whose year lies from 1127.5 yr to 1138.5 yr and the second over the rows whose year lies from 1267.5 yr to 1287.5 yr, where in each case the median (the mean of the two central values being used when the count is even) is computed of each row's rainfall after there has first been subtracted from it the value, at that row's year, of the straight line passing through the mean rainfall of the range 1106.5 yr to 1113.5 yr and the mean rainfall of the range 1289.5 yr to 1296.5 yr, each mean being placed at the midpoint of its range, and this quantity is 0.186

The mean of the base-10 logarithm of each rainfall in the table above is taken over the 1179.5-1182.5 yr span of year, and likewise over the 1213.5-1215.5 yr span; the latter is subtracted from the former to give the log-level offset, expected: 0.01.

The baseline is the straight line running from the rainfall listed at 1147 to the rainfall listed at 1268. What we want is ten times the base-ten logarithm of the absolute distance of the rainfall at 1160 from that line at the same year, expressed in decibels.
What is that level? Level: -6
